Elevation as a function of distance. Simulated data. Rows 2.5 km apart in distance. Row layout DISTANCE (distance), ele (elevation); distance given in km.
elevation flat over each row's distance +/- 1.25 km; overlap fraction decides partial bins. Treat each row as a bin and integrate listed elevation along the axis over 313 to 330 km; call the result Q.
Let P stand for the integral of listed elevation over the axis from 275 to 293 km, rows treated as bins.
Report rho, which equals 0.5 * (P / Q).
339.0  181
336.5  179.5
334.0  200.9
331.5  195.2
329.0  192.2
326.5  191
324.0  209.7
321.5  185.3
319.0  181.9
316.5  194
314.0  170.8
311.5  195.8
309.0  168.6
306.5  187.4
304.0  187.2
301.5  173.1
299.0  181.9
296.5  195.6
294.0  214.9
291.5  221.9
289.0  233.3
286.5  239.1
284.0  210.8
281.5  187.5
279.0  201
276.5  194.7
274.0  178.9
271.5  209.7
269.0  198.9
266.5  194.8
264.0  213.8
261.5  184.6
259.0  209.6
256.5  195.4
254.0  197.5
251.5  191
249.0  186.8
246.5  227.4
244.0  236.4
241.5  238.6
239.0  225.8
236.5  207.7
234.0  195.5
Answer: 0.59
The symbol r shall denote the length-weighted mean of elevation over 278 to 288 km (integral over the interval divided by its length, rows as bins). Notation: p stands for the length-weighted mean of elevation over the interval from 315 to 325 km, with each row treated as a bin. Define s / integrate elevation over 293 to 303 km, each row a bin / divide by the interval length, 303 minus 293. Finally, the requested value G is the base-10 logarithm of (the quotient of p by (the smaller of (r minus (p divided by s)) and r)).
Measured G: -0.038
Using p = 192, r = 210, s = 191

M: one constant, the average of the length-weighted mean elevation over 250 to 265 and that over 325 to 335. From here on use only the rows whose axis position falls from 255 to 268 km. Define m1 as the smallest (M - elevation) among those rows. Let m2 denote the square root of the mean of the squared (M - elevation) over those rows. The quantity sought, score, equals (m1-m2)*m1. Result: 485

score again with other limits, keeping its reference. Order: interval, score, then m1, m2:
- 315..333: 290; -13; 9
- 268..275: 338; -13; 13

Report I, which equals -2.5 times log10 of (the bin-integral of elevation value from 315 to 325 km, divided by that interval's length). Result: -5.71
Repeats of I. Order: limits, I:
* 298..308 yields -5.65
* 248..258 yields -5.72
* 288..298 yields -5.83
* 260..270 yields -5.74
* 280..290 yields -5.84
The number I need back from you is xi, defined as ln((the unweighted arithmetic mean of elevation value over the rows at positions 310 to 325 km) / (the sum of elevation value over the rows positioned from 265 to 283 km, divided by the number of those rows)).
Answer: -0.03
